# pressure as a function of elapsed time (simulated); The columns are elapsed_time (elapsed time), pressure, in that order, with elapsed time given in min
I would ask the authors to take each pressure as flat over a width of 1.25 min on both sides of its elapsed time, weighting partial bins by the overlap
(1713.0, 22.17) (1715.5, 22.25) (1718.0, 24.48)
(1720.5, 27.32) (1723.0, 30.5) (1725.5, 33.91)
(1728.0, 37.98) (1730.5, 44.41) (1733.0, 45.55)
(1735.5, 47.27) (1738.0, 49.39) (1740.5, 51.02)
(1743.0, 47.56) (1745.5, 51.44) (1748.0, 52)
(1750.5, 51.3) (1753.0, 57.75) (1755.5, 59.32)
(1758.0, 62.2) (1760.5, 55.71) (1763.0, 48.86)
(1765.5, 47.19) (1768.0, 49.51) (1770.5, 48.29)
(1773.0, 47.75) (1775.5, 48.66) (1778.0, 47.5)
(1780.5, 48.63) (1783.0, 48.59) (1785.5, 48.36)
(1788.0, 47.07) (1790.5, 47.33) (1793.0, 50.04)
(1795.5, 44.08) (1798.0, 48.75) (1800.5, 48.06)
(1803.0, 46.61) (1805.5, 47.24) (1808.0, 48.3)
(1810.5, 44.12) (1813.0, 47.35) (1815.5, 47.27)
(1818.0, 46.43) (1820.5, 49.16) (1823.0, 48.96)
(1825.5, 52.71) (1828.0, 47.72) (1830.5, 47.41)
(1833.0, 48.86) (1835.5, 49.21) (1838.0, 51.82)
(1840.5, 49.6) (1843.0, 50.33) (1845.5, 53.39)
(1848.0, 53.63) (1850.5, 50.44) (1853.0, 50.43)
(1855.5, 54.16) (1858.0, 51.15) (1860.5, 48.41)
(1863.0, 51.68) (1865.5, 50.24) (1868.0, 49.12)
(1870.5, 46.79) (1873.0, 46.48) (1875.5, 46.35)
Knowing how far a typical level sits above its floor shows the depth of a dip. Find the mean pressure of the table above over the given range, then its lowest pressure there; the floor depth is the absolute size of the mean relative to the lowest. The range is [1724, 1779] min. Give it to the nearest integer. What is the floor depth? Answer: 15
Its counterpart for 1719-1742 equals 13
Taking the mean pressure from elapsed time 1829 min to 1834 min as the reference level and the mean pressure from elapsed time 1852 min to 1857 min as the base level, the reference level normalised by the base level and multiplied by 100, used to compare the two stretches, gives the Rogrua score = 92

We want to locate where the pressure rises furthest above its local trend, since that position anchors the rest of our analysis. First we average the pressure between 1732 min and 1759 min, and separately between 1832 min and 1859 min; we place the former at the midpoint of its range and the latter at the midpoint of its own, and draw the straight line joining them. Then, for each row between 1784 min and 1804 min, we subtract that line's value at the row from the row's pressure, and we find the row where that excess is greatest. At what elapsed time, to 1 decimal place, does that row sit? 1793.0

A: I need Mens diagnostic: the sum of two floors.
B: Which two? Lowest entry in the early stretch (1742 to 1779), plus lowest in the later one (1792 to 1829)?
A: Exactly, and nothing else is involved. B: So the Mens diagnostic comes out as 91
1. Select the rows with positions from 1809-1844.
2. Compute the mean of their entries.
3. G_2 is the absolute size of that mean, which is 49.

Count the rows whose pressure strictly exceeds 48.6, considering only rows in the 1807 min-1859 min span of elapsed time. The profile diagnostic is 14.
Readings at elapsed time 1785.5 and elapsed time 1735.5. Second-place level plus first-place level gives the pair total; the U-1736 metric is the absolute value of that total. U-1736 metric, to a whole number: 96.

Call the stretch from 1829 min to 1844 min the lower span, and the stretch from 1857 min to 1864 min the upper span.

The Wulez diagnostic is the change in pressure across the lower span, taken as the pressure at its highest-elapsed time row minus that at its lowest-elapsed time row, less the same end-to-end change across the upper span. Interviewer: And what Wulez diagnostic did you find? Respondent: 2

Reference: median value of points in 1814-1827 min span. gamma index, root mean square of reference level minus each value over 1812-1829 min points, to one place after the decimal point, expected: 2.0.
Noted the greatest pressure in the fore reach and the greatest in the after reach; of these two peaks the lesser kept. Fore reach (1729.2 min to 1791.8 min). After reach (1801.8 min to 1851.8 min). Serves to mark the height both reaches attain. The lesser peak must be 53.6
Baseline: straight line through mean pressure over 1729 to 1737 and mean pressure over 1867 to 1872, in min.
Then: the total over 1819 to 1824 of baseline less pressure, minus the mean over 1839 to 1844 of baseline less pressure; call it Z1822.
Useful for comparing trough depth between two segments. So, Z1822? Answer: -1.3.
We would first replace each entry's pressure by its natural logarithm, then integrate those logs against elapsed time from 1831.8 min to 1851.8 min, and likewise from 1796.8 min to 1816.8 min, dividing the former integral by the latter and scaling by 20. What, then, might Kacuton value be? 20.4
